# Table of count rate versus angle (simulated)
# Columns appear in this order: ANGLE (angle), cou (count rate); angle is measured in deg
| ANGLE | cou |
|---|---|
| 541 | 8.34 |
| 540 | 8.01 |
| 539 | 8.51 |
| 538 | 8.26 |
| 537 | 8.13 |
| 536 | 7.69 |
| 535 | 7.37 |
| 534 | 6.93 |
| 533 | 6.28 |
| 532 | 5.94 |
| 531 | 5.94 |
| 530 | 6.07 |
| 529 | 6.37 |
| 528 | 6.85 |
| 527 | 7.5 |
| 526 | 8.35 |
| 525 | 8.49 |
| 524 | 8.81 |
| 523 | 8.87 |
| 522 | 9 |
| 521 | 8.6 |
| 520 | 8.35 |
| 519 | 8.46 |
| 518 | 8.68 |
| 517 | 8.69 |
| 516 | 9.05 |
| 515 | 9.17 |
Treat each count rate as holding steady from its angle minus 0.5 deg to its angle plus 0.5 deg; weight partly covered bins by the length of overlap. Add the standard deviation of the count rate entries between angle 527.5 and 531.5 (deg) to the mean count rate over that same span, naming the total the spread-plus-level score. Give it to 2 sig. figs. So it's 6.7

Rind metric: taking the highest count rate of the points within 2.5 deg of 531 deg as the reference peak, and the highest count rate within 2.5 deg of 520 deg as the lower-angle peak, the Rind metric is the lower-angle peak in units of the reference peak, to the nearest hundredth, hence 1.41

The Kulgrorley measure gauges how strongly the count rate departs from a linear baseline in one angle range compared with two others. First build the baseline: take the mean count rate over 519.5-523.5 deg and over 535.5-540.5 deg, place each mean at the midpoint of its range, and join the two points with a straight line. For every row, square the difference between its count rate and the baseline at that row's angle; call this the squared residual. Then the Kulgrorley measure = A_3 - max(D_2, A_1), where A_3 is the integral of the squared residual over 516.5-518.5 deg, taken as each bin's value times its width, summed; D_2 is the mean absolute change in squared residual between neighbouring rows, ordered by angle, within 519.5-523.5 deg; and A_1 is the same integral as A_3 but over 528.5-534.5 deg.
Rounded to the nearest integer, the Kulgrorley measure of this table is -27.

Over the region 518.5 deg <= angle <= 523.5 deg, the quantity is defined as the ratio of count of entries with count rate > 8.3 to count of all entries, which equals 1.0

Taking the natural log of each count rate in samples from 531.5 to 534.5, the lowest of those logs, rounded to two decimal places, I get 1.78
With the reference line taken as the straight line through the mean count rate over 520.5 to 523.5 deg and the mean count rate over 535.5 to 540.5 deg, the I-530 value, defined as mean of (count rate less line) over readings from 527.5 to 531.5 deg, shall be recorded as -2.2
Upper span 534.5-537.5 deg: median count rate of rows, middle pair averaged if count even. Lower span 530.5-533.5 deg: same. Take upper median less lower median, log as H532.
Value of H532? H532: 2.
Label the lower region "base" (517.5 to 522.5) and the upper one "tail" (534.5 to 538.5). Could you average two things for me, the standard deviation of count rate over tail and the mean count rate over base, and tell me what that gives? 4.5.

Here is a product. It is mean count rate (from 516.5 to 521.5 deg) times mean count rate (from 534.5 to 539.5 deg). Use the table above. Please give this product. 68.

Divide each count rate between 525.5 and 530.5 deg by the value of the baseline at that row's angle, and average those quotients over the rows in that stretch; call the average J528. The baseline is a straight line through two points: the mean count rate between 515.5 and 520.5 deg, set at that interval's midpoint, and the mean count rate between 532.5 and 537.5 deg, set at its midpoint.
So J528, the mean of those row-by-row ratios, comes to 0.89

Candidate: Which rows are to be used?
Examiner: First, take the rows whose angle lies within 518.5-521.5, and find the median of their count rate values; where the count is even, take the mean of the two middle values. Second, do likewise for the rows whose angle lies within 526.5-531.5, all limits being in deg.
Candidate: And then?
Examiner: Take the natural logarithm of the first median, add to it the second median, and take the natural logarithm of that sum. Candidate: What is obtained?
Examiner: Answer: 2.14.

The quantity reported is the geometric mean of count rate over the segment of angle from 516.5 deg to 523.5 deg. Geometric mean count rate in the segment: 8.7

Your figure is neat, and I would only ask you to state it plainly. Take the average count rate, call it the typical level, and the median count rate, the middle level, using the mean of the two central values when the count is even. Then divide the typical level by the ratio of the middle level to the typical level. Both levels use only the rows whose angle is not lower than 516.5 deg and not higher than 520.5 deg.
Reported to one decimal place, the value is 8.5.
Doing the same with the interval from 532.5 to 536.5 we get 7.0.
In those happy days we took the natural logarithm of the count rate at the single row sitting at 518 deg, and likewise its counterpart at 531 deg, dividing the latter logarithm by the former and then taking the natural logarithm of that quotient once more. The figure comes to -0.19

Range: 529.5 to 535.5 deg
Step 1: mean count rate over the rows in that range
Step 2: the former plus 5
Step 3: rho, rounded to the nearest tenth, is 11.4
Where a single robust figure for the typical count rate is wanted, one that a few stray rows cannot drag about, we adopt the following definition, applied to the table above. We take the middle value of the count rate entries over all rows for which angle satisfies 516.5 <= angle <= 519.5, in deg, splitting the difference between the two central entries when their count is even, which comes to 8.68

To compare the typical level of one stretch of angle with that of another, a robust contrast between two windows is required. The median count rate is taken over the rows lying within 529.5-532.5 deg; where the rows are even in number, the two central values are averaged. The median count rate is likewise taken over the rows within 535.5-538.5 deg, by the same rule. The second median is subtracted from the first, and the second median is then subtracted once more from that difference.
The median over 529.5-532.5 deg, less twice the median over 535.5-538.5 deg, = -10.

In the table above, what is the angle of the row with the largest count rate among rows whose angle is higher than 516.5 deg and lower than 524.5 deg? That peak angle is 522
